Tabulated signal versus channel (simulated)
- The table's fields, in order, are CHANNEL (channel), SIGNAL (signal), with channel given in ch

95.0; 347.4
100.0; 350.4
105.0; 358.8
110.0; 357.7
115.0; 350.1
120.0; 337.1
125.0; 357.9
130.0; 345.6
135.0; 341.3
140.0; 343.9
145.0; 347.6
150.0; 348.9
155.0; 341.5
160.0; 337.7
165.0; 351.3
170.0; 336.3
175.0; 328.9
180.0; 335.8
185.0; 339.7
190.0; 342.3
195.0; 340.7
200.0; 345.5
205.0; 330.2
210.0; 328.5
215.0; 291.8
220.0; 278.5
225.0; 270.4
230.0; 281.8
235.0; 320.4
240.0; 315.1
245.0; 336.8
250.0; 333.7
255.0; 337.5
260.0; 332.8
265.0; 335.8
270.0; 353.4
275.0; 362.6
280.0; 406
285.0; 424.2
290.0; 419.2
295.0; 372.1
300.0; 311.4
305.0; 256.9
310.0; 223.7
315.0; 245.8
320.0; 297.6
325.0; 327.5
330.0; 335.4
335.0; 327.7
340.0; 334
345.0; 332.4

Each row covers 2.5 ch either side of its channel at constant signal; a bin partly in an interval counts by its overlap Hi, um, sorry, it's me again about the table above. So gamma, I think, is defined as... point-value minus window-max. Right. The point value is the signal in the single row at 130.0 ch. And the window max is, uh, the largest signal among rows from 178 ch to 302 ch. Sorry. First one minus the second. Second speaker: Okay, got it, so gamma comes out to -79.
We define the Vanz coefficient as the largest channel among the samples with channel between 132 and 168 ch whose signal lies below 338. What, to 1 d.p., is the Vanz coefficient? 160.0 ch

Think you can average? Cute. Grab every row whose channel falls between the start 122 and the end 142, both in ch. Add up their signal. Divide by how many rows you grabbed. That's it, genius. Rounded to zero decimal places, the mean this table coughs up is 347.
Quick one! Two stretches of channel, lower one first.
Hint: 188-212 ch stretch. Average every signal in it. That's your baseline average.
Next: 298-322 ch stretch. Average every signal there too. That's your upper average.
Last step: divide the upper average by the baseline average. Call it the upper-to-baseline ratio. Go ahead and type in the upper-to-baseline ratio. 0.79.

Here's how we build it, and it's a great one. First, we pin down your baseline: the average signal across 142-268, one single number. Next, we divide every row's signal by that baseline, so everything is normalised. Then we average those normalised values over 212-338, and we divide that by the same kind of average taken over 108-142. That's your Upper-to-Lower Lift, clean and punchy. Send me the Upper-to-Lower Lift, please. 0.93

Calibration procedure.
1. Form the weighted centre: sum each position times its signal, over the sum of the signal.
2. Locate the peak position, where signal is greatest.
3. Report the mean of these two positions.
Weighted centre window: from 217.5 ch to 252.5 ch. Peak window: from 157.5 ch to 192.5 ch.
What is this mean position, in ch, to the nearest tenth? 200.4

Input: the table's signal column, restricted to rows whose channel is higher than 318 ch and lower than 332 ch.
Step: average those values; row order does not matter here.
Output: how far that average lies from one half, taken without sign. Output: 320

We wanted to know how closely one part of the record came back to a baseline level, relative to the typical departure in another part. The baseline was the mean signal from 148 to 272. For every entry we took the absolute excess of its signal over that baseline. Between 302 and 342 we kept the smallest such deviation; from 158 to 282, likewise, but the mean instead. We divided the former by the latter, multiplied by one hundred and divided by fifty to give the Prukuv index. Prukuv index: 0.01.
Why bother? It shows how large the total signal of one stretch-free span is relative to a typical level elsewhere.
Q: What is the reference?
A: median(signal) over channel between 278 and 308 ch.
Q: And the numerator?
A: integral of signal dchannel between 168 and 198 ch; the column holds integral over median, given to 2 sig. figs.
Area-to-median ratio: 26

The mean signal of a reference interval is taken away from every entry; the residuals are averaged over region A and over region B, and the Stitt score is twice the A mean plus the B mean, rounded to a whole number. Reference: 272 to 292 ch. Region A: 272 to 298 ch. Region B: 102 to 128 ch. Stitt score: -63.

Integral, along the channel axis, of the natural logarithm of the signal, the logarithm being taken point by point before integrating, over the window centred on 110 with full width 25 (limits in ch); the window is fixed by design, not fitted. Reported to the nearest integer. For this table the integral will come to 147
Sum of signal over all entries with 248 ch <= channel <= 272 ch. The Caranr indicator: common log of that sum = 3.23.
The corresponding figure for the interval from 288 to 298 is 2.90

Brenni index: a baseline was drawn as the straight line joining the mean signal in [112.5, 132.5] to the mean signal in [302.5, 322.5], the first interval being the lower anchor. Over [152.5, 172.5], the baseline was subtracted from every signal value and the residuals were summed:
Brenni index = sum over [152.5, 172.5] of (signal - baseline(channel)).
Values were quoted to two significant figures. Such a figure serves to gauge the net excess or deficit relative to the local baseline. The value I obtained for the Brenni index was 53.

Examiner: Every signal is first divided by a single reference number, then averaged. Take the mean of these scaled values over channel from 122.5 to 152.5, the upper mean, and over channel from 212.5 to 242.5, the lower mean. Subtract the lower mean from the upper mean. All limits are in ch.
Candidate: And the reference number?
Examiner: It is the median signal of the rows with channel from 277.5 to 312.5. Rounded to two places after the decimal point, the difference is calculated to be 0.15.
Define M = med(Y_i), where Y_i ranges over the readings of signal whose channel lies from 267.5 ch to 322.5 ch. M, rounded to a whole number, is 353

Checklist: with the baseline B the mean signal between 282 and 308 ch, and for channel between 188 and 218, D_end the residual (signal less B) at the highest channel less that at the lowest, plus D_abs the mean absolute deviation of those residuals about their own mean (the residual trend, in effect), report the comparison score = -37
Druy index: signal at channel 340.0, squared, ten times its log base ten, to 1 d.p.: 50.5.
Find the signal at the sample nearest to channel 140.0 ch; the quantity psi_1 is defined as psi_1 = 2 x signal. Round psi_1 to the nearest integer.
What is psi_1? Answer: 688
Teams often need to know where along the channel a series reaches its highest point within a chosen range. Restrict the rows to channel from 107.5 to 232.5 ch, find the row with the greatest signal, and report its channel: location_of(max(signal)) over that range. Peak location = 125.0 ch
